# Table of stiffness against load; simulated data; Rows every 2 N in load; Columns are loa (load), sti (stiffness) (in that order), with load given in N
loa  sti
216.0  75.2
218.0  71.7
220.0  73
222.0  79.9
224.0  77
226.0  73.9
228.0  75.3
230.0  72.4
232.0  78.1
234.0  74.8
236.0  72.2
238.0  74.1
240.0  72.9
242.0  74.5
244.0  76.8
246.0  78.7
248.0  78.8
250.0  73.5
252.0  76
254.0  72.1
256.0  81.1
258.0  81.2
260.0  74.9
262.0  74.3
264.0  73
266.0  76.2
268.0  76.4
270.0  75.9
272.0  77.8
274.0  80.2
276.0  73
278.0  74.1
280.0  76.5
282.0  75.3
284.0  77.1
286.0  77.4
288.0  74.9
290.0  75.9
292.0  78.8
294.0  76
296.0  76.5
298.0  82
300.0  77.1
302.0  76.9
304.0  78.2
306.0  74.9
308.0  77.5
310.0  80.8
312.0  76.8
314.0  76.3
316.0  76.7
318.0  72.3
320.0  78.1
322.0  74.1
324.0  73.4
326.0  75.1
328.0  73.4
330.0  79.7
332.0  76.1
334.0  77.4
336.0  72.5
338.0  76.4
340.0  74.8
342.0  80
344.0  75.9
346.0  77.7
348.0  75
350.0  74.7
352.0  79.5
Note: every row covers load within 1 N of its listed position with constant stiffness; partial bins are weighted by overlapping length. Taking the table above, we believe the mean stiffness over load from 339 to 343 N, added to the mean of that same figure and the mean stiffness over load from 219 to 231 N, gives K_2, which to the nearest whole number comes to 154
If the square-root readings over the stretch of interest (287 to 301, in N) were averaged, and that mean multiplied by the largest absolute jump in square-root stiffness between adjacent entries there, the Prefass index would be 2.7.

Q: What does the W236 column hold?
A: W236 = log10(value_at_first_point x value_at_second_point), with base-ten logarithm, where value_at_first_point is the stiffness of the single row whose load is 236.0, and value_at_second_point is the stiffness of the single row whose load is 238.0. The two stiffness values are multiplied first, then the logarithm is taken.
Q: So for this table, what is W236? 3.73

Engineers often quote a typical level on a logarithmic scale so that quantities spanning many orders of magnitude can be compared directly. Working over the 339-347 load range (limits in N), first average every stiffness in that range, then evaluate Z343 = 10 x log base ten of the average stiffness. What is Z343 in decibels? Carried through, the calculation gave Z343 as 18.9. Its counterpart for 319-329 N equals 18.7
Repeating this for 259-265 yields 18.7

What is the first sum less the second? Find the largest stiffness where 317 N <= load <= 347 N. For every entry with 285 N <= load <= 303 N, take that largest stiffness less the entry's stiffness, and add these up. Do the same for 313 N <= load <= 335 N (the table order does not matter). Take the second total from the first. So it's -23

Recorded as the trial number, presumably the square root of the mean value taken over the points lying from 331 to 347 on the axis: 8.74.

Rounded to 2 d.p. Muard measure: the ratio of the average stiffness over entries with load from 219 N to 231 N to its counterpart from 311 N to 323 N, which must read 0.99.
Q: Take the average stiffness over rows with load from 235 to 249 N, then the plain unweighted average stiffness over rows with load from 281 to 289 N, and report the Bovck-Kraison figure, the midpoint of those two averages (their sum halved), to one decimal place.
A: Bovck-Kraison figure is 75.8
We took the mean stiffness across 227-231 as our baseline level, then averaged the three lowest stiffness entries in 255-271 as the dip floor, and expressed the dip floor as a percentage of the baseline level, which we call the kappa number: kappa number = 100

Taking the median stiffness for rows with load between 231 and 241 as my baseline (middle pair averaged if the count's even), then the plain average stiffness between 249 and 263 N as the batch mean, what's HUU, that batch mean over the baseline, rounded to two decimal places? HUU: 1.03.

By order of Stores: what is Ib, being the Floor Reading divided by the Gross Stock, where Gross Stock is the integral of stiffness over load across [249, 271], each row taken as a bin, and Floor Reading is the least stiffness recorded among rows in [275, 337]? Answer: 0.043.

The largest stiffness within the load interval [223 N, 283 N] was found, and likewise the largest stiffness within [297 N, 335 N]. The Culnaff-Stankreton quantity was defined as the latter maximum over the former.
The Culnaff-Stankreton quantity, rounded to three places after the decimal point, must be 1.010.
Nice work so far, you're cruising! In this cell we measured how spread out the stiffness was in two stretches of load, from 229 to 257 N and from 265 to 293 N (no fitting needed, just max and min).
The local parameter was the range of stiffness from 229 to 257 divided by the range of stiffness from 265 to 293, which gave 1.25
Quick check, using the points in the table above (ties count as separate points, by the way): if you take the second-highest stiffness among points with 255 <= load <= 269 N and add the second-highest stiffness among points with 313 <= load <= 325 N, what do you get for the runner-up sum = 158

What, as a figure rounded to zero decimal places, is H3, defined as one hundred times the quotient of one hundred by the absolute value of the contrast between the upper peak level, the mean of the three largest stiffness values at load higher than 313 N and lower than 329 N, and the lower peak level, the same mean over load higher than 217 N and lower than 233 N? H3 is 7692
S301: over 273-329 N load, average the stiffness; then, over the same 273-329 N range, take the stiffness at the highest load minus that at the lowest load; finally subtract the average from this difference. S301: -83.2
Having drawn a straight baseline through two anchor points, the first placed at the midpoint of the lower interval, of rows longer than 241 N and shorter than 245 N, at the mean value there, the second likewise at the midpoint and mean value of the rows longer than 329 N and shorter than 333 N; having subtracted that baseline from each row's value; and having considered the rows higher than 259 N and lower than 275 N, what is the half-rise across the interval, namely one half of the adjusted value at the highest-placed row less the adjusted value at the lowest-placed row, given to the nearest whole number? 2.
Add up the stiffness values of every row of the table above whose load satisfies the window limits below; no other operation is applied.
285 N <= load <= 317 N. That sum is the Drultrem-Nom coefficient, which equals 1237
